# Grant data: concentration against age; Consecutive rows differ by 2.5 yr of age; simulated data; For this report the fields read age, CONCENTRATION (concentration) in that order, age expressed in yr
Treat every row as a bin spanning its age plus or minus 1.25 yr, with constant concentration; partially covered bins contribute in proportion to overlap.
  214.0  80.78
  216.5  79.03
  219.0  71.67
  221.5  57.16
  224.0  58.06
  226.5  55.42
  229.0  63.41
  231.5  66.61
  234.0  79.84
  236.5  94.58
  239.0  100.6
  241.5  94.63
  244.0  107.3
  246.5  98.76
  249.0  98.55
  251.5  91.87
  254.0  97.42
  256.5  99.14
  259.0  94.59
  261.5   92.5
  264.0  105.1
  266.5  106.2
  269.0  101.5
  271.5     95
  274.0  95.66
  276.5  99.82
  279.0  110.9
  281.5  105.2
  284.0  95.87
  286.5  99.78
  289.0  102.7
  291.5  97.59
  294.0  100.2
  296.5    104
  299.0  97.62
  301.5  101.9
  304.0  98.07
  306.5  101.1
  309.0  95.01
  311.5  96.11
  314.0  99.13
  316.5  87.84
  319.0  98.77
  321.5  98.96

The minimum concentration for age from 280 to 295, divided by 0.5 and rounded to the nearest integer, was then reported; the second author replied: 192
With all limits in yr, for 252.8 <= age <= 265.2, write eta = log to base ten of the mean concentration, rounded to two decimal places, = 1.99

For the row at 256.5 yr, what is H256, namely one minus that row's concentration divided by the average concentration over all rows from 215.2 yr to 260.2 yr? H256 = -0.183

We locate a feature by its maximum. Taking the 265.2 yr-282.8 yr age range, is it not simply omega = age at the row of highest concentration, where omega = 279.0 yr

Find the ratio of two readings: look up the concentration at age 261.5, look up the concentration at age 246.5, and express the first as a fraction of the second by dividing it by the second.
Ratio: 0.94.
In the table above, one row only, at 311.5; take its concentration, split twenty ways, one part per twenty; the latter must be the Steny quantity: 4.8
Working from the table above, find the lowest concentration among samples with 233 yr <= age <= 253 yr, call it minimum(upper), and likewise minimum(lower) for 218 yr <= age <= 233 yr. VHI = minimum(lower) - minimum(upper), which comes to -24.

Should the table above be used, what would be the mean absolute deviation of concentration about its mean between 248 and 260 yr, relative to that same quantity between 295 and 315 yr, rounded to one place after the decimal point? 1.0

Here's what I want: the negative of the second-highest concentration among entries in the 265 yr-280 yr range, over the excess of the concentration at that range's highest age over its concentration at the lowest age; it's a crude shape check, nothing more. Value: -23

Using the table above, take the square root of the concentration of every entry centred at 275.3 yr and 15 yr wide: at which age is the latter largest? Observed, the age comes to 279.0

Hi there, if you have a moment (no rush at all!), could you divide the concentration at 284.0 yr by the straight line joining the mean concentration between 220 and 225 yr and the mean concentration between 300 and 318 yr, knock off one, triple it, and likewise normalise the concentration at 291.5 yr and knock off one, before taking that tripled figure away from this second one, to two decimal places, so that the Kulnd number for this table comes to -0.26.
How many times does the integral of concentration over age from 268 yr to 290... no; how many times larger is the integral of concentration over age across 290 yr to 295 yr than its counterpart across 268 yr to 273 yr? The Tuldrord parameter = 1.01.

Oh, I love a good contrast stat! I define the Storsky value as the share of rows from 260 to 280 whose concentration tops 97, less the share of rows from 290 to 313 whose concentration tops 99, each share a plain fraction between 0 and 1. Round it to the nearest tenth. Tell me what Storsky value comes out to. 0.2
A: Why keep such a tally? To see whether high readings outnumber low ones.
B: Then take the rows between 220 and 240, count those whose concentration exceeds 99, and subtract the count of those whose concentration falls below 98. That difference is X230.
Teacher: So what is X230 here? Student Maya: -6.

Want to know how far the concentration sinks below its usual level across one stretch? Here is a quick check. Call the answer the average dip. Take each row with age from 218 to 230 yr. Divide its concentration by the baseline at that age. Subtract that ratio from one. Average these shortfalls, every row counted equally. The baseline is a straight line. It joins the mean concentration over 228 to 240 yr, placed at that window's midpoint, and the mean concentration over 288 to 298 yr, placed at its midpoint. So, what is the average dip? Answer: 0.21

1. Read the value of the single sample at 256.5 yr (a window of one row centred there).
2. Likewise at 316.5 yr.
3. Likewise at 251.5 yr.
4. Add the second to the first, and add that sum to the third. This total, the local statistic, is 279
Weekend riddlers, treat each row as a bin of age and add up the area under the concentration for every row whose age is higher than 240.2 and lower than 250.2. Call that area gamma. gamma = 998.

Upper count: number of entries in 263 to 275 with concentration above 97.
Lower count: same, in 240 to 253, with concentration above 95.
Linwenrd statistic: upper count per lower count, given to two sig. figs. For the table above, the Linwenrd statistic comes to 1.0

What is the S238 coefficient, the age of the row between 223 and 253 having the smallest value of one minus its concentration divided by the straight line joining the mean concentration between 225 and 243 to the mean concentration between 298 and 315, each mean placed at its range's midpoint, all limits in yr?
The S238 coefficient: 244.0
